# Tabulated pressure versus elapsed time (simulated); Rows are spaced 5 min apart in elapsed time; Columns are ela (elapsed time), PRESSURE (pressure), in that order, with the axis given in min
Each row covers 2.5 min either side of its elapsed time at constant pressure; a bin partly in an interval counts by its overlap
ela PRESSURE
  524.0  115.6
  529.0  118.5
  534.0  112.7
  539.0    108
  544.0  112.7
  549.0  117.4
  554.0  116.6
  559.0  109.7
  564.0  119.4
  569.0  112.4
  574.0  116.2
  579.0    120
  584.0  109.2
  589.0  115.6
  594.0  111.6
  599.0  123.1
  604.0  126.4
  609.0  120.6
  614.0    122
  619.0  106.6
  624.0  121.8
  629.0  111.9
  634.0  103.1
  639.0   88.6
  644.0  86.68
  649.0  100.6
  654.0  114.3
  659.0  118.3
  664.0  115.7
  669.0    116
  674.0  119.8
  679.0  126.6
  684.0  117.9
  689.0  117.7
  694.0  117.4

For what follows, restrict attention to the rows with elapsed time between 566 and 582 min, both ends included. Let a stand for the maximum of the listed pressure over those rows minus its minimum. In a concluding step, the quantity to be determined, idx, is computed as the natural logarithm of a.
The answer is 2.0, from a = 8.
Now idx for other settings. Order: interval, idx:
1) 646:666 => 2.9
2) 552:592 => 2.4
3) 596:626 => 3.0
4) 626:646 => 3.2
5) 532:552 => 2.2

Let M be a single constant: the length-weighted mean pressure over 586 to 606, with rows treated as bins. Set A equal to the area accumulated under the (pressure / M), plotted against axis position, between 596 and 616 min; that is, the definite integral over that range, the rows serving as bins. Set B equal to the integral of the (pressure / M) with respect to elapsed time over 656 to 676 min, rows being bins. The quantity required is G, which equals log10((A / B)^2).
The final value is 0.039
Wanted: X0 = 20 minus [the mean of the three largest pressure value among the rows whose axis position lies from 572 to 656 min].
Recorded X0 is -104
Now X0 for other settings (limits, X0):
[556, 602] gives -101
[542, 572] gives -98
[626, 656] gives -90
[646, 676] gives -98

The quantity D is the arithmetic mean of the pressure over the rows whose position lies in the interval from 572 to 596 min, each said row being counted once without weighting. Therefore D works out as 115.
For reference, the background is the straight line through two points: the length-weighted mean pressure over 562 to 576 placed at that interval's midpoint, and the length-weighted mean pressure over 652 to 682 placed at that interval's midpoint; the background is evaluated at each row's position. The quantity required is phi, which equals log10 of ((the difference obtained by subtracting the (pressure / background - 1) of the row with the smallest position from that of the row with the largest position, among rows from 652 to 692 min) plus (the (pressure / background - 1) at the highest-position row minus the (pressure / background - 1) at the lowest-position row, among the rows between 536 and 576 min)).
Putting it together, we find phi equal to -1.08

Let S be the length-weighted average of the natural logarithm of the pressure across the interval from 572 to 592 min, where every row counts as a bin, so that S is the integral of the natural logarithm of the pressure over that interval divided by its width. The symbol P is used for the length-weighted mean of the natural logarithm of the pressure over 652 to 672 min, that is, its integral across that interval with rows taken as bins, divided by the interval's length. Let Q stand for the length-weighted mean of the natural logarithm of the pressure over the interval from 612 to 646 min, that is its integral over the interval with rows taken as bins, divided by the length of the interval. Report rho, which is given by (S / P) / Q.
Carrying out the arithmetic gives 0.214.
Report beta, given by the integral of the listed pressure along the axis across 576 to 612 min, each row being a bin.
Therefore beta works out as 4252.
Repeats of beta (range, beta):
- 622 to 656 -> 3517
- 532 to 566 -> 3866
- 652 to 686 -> 4027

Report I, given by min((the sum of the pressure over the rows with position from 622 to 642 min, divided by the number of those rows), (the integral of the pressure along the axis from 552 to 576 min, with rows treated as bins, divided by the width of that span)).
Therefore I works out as 106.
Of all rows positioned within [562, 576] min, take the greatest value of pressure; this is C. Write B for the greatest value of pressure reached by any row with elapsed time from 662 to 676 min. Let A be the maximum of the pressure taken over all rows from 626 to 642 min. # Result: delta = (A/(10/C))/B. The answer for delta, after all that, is 11.2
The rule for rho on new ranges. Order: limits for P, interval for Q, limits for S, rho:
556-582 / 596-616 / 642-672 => 0.205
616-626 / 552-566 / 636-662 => 0.205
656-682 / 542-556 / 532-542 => 0.207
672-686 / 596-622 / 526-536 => 0.207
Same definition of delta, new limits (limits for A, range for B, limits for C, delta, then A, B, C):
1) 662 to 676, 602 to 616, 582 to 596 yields 11.0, 119.8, 126.4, 115.6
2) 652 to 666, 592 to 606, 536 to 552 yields 11.0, 118.3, 126.4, 117.4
